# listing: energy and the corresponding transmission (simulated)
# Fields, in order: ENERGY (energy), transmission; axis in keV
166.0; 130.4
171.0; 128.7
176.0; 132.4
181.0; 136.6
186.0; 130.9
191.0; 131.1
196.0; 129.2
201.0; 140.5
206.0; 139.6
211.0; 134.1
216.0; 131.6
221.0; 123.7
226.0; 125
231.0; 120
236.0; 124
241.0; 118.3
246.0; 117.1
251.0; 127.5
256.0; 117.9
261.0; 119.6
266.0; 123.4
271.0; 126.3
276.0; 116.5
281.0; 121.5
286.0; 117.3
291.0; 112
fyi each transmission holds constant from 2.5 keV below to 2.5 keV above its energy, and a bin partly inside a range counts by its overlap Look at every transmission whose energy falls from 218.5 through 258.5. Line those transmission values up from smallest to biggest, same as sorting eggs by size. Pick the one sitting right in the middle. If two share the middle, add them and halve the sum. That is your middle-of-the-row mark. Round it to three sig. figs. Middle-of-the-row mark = 122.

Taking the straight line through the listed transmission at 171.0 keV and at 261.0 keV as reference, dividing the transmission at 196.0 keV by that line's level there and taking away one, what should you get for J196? 0.024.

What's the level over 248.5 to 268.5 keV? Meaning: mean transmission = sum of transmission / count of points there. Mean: 122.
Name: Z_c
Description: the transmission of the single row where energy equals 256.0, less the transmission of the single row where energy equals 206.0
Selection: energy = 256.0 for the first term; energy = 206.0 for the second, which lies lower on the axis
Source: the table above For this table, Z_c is -22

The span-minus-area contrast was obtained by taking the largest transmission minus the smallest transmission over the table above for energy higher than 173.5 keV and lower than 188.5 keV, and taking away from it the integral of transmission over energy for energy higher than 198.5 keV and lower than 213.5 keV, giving -2065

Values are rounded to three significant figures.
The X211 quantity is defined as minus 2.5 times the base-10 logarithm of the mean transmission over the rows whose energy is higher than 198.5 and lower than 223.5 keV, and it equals -5.32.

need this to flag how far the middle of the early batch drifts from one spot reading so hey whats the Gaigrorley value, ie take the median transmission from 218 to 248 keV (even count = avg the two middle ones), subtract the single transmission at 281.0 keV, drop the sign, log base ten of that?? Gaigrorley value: -0.46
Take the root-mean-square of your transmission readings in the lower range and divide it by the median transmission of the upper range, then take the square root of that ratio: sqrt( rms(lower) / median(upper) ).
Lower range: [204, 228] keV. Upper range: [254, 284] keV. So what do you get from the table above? 1.04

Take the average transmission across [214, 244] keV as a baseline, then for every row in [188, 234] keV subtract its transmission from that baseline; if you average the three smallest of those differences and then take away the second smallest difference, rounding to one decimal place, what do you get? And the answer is 1.5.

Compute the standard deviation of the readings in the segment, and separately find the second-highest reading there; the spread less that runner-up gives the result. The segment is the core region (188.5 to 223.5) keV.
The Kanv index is -134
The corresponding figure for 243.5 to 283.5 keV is -122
